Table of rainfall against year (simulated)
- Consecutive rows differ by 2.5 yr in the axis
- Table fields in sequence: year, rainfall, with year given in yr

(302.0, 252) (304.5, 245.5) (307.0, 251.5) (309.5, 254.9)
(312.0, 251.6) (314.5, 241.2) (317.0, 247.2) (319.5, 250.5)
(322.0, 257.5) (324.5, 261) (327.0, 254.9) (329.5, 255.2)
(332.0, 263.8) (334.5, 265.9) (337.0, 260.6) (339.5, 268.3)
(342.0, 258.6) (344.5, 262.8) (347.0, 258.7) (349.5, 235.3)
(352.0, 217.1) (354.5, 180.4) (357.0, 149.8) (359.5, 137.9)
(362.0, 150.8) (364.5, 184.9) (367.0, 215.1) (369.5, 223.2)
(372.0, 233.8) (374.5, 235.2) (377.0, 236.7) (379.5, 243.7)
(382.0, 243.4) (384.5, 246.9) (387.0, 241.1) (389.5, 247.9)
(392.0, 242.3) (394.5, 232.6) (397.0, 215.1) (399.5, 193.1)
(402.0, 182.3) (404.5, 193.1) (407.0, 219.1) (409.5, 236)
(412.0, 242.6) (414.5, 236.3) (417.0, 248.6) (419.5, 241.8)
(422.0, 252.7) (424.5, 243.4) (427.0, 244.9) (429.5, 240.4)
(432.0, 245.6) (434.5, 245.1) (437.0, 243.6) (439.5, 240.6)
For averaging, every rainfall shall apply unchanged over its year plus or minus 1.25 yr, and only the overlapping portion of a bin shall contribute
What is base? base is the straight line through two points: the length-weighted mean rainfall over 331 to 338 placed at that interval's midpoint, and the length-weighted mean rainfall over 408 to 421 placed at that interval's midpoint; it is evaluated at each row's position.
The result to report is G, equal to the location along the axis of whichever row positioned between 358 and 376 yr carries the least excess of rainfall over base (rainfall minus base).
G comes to 359.5 yr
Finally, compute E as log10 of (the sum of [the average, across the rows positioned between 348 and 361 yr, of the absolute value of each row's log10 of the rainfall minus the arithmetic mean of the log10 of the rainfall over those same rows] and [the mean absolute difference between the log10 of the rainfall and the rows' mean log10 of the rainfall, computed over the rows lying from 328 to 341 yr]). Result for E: -1.07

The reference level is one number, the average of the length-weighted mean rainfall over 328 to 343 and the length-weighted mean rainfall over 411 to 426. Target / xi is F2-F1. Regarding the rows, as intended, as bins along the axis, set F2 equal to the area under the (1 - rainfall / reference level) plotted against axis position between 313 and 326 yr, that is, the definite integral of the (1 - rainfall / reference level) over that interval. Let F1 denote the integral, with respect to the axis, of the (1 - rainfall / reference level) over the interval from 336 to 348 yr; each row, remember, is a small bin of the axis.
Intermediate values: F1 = -0.41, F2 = 0.1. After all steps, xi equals 0.5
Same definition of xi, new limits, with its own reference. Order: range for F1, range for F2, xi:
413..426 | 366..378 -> 0.7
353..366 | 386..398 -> -3.8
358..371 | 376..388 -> -3.1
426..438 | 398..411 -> 2.0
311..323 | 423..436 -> 0.3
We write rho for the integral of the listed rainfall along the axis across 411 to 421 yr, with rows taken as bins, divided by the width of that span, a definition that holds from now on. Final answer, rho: 243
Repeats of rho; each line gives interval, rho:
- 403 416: 225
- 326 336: 260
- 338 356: 239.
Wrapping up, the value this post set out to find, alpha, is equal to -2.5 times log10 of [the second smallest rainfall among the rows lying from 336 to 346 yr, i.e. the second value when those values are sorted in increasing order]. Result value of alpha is -6.04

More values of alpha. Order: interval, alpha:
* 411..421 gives -5.96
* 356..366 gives -5.44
